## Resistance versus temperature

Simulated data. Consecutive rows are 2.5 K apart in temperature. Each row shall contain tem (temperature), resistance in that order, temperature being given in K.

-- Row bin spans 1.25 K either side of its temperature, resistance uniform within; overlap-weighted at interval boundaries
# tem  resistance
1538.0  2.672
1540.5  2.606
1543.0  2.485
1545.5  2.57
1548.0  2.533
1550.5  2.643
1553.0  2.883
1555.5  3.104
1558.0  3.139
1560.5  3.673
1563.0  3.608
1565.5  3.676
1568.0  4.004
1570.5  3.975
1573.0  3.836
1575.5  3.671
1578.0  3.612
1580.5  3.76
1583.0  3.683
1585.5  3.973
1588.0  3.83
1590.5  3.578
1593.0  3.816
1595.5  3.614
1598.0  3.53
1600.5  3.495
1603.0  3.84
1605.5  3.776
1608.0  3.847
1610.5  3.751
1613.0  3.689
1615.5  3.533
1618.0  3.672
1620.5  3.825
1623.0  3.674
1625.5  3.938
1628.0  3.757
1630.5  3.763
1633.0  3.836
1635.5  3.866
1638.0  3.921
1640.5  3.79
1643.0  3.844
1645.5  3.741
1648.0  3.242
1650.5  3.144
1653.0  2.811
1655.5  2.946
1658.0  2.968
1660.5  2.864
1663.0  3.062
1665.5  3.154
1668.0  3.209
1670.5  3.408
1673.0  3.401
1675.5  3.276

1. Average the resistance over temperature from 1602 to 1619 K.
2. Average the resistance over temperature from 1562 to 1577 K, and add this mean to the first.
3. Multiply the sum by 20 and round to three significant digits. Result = 150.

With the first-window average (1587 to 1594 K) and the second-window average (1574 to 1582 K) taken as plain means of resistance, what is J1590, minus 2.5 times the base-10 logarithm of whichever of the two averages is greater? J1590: -1.43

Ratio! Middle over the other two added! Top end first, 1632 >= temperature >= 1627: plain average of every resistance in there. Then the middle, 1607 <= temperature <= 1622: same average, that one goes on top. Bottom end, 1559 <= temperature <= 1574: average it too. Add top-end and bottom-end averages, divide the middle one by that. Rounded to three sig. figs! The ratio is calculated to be 0.492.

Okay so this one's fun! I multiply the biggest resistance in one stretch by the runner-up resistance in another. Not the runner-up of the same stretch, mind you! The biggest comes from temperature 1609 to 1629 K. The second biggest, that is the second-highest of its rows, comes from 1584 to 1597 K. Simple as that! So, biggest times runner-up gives 15.1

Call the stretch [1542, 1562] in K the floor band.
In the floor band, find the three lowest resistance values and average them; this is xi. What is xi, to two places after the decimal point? 2.53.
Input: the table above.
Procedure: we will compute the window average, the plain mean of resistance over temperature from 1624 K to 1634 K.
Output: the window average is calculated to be 3.82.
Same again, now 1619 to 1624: 3.75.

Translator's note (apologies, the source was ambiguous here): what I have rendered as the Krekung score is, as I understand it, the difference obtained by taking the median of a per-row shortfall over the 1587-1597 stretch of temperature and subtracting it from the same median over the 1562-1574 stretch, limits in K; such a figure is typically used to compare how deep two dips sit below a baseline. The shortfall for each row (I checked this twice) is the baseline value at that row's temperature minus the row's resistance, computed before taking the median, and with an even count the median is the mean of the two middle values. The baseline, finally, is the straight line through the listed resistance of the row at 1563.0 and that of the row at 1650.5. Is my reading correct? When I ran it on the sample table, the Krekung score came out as -0.01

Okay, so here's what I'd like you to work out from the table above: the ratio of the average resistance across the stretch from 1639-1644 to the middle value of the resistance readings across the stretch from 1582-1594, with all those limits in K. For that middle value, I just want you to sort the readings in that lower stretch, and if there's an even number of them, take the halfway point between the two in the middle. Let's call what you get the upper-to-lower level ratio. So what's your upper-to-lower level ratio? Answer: 1.00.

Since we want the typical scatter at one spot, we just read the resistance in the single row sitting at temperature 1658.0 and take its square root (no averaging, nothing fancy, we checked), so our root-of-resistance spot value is 1.72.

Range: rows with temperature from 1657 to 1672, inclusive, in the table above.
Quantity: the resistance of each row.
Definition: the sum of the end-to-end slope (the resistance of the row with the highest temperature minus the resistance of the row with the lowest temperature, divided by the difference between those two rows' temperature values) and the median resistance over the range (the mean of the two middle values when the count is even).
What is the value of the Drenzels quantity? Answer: 3.14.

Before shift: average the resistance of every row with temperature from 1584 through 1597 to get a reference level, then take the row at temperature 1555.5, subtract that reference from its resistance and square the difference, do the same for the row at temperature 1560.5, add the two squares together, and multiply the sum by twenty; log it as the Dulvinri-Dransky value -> 9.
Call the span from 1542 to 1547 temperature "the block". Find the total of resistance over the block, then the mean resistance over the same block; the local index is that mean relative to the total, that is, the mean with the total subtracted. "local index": -2.53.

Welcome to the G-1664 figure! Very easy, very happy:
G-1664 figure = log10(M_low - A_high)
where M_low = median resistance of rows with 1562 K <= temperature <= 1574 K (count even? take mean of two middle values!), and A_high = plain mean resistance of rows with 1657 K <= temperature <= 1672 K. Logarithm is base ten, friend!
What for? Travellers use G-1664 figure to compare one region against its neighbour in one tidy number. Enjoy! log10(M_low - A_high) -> -0.14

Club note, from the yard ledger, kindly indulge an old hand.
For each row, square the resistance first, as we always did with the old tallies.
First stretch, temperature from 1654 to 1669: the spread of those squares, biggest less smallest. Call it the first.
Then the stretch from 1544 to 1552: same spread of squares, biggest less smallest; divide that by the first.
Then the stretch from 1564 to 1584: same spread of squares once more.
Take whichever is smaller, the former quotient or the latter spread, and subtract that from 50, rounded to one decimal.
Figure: 49.7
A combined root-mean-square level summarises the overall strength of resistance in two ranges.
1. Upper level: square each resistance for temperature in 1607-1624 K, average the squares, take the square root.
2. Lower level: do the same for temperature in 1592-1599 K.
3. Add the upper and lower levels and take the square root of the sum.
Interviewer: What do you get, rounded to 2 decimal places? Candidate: 2.71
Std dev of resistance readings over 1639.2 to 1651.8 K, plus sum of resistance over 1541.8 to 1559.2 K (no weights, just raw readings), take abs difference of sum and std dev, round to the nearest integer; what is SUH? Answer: 19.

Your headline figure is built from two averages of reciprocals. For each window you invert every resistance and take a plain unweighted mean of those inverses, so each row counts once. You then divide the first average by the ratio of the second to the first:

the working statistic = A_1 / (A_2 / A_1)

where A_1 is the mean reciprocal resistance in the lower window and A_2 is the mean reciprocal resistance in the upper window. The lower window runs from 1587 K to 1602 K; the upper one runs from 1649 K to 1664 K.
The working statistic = 0.22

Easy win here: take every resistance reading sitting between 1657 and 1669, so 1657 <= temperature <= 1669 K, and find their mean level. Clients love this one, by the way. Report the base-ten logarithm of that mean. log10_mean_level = 0.48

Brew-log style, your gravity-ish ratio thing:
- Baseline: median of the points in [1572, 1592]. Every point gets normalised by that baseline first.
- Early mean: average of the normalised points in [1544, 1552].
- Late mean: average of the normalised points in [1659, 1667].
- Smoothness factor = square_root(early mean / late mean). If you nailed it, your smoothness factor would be 0.92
